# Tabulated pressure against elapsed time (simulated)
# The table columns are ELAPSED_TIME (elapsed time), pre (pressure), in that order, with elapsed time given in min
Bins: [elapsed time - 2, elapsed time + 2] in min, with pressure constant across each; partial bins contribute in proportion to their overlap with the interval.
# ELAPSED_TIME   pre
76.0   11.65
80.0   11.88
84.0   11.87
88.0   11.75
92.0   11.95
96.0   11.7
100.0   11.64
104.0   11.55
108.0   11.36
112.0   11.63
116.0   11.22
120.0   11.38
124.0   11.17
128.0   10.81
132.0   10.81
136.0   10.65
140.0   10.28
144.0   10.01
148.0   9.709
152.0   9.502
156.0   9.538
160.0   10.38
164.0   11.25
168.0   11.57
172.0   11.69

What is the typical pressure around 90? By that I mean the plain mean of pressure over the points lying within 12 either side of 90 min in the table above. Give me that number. 11.8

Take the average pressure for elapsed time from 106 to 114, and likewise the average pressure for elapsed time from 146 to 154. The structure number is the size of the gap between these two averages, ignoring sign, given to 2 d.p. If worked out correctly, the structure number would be 1.89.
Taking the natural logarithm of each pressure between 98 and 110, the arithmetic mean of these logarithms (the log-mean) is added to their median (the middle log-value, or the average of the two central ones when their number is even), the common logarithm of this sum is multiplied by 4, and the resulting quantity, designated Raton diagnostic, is 2.76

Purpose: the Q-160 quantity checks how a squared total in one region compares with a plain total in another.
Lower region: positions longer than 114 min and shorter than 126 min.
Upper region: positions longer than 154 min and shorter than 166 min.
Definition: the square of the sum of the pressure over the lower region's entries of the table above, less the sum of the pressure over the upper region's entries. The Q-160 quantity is 1109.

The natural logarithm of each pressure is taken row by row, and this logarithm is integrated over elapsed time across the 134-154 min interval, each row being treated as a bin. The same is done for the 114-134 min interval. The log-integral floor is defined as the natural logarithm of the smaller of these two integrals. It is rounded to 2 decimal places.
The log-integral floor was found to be 3.83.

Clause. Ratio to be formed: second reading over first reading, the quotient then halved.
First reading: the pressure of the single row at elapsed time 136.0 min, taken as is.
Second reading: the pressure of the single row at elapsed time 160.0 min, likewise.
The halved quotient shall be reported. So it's 0.487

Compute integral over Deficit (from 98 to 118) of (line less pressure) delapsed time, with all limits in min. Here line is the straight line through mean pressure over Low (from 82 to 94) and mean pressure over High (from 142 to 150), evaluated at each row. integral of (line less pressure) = -6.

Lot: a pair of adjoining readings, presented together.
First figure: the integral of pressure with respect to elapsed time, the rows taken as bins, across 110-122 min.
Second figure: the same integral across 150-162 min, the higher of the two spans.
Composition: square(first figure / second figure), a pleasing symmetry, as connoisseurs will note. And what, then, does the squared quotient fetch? 1.35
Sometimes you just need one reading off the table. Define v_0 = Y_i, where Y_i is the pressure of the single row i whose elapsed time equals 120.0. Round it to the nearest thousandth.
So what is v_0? 11.380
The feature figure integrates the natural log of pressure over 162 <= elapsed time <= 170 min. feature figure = 19.5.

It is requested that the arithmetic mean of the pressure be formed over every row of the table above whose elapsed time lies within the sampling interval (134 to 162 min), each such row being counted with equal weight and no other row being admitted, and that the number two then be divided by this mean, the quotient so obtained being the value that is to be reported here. 0.200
